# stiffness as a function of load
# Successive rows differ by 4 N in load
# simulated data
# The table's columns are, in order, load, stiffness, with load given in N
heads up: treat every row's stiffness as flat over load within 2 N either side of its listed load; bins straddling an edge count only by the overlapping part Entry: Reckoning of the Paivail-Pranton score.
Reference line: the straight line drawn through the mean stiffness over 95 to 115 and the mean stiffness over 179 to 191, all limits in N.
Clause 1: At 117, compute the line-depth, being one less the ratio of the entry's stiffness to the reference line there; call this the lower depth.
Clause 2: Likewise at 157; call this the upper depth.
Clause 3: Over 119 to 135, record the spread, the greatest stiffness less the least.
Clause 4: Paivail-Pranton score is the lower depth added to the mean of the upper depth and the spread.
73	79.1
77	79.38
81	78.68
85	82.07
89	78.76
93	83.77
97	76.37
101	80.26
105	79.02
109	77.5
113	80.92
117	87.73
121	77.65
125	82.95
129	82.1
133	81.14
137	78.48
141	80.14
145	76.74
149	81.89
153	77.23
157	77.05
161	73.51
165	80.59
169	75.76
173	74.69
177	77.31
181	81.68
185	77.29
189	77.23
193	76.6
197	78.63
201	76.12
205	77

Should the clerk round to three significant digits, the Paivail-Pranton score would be 2.55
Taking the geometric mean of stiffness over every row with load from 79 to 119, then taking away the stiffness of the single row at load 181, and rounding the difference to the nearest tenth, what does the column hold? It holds -1.2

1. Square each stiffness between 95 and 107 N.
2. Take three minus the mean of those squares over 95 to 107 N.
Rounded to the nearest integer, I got -6170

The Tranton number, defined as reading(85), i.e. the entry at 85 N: 82.07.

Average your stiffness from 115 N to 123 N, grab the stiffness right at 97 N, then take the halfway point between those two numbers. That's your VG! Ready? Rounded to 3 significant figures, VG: 79.5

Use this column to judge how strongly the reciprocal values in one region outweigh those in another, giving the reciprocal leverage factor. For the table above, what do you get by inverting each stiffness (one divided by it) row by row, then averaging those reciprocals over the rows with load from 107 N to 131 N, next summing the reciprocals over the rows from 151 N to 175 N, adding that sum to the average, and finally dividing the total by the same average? 7.39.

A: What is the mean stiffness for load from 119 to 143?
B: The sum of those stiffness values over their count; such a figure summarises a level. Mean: 80.4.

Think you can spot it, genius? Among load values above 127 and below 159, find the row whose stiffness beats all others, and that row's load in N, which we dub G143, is 129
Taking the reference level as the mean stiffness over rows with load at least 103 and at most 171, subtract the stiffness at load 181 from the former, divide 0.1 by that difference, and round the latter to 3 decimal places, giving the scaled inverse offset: -0.045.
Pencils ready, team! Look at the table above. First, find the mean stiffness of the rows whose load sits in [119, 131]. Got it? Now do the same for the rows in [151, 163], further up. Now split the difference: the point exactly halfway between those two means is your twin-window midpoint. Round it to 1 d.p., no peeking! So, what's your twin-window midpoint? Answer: 78.4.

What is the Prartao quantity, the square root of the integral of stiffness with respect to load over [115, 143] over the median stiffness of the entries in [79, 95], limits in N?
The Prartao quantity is 5.3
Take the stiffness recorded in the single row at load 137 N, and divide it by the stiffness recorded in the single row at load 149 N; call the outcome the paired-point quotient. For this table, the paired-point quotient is 0.958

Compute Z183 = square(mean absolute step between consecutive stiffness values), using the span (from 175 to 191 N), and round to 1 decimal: 8.6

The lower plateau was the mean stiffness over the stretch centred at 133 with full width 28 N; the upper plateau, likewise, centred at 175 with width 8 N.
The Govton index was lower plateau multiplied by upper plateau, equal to 6071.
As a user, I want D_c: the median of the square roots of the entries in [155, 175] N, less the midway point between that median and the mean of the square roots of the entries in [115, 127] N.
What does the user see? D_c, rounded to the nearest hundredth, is -0.20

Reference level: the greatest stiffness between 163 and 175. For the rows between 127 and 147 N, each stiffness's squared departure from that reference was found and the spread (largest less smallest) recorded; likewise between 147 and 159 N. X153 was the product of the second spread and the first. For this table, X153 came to 159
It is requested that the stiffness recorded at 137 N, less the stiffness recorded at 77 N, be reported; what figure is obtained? -1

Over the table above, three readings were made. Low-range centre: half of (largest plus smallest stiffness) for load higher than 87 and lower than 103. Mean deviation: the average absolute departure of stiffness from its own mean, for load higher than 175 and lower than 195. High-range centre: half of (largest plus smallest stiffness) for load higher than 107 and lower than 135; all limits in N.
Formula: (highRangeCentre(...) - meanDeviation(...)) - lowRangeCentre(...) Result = 1.1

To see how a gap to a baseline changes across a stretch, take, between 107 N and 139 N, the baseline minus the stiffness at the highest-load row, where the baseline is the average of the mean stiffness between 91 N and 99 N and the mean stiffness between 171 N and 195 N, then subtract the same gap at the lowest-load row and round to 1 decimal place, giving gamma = -1.0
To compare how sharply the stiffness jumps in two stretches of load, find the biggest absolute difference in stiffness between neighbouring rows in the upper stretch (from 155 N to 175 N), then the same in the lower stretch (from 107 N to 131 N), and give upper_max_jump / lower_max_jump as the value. 0.7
